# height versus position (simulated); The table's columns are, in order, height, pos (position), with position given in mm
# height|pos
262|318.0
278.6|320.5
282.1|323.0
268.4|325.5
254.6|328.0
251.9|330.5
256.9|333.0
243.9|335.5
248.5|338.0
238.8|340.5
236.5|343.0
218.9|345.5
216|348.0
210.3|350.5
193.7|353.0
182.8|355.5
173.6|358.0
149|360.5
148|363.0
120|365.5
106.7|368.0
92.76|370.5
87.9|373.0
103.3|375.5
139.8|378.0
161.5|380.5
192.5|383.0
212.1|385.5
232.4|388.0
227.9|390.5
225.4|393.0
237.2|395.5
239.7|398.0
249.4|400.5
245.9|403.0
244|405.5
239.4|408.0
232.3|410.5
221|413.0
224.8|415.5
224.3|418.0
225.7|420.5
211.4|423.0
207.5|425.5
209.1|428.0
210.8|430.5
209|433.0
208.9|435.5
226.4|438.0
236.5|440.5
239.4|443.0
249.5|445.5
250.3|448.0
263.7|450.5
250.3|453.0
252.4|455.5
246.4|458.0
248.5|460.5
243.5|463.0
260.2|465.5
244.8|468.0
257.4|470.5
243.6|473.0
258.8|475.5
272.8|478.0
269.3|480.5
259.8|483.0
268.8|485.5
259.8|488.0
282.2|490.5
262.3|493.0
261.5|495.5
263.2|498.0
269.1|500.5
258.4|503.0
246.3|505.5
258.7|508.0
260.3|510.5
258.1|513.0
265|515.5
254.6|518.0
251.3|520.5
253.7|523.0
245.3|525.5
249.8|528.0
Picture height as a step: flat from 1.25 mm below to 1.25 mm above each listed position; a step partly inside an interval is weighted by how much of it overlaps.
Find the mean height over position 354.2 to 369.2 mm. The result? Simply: 147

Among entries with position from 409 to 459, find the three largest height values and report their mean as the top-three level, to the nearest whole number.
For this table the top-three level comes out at 255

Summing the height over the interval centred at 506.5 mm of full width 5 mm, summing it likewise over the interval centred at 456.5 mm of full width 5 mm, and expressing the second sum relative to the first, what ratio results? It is 0.99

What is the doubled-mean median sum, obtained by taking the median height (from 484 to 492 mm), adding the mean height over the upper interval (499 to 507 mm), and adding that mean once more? 785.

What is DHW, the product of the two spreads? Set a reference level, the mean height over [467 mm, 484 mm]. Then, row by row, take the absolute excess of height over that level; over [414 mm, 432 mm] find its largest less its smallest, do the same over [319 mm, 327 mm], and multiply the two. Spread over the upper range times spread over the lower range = 249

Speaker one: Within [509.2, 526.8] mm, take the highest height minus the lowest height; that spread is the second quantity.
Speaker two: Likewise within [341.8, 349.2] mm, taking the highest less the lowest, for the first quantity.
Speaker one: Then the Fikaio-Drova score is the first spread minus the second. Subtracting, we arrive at 1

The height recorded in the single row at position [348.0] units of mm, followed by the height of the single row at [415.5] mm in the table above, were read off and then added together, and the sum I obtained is 441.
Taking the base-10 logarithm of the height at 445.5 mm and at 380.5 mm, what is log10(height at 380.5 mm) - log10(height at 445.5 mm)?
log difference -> -0.19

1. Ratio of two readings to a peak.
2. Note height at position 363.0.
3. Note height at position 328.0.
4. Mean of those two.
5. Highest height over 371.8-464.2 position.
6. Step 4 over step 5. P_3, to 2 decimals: 0.76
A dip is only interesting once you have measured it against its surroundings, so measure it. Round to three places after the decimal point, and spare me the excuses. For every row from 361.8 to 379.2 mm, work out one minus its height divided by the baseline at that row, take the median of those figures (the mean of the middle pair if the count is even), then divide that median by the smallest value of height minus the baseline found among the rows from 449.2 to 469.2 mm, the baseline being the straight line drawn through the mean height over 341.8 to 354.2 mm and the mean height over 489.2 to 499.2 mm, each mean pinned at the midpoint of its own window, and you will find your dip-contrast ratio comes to -0.040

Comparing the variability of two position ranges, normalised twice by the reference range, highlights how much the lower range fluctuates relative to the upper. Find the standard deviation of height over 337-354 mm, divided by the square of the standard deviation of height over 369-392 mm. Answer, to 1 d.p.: 0.0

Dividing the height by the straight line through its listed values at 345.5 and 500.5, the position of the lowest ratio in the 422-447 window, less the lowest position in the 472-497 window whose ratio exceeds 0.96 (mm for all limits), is -40.0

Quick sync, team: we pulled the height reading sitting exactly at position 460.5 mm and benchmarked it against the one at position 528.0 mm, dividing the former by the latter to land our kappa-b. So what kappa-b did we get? 1.0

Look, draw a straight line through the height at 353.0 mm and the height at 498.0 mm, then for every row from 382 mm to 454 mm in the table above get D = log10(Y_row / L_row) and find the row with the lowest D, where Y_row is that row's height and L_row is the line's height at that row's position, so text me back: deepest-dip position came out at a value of 435.5 mm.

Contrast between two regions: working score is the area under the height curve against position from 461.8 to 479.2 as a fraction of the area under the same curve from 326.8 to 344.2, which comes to 1.03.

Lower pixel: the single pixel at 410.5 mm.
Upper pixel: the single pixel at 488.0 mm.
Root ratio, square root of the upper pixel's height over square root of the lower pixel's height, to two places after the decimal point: 1.06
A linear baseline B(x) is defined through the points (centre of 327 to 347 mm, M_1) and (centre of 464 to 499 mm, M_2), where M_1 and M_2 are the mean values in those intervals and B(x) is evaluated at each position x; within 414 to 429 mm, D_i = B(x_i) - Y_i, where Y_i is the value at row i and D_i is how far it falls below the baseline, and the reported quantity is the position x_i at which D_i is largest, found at 425.5 mm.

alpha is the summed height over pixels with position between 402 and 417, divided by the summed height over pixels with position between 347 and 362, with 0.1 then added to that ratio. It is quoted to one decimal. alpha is 1.4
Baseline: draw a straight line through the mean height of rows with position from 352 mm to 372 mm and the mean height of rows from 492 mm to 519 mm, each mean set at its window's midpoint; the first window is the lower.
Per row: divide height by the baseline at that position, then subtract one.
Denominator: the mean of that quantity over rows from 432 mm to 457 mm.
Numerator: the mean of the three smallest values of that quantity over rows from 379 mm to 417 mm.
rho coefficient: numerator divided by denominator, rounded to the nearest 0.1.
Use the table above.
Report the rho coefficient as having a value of 1.0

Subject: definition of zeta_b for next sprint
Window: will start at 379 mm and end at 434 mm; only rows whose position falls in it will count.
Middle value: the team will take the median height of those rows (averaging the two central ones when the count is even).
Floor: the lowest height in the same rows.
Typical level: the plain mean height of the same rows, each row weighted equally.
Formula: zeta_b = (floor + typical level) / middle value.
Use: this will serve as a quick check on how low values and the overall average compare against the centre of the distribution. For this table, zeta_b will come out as 1.70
